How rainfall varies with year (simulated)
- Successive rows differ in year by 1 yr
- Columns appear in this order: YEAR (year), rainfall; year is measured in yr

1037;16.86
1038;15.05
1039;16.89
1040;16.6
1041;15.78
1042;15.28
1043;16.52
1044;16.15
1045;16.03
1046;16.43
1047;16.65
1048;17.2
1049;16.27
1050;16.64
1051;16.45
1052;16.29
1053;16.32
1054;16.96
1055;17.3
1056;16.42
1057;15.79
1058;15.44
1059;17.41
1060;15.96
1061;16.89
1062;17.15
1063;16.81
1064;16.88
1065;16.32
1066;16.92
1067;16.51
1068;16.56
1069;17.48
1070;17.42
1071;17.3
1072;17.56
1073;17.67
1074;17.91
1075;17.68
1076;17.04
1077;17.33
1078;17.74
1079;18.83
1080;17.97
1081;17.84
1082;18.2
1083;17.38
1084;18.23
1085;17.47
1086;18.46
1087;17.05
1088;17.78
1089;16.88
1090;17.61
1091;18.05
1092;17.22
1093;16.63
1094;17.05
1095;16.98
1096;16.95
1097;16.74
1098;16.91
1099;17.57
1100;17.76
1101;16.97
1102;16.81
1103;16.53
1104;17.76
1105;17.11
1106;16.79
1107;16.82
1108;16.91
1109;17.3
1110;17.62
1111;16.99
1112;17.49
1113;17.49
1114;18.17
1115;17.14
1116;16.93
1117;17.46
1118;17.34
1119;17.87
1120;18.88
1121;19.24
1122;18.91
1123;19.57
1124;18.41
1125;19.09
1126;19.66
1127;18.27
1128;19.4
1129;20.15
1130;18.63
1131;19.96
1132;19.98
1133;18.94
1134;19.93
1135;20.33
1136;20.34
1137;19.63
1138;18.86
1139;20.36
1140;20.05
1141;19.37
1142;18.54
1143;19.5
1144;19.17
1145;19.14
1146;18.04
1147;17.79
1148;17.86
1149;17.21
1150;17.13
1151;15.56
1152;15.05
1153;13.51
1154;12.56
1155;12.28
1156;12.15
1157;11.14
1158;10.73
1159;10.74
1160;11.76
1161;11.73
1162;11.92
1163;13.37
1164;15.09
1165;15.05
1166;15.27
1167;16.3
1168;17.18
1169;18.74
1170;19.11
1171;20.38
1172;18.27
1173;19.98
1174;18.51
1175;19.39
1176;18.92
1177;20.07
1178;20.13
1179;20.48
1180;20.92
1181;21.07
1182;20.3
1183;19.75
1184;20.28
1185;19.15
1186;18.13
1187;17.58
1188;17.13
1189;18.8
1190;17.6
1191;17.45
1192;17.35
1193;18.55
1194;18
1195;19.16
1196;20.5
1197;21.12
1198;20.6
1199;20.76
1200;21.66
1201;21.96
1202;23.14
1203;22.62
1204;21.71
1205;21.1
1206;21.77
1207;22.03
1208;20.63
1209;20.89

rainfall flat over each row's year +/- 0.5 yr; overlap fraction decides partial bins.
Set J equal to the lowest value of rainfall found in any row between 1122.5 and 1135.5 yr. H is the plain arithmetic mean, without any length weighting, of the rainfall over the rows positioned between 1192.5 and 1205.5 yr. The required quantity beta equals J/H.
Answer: 0.88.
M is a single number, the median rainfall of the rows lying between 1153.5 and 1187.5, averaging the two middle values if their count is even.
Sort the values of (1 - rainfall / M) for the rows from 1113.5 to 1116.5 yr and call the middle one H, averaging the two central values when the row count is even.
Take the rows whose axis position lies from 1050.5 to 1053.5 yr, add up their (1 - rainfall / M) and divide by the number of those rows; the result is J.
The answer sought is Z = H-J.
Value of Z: -0.04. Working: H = 0.058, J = 0.10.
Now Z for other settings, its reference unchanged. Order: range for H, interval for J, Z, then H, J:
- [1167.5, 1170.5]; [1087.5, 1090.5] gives -0.07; -0.030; 0.04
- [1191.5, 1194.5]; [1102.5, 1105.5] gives -0.05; 0.011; 0.06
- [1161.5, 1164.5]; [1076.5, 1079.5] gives 0.25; 0.265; 0.01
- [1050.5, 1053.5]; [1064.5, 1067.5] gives 0.01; 0.103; 0.09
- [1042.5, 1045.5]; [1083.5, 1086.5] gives 0.10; 0.113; 0.01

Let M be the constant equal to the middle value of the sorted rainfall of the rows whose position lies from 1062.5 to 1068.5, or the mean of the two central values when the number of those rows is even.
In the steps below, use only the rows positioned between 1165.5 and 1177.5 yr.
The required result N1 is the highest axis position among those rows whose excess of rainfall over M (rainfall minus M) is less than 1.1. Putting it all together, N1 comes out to 1168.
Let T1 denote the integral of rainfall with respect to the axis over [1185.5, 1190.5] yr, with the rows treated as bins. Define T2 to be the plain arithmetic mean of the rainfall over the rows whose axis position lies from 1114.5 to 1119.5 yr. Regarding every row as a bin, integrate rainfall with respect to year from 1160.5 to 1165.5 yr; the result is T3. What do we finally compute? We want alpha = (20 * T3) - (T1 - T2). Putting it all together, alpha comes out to 1271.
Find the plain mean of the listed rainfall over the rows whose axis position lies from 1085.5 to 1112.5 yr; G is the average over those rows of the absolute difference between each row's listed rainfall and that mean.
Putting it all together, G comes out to 0.4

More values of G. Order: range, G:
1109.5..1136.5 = 1.0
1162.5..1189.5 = 1.6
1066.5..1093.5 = 0.4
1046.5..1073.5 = 0.5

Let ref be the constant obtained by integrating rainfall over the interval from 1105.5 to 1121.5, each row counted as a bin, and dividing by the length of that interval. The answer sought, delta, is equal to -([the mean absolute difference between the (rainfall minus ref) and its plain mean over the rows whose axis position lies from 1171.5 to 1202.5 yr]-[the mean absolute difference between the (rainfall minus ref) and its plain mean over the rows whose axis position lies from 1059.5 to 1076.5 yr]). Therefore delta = -0.8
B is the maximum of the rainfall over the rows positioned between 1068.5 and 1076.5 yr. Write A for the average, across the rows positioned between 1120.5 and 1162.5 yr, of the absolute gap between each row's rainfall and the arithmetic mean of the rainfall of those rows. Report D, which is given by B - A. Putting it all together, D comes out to 15.2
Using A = 2.7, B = 17.91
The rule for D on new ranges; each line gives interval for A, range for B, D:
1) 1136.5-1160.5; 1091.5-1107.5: 14.7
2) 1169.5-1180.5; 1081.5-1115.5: 17.7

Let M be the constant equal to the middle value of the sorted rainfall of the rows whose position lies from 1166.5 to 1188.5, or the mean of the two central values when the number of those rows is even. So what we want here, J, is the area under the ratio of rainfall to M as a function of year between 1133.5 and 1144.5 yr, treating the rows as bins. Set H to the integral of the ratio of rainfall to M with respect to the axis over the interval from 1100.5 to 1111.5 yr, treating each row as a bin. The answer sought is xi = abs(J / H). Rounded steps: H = 9.7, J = 11.2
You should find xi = 1.15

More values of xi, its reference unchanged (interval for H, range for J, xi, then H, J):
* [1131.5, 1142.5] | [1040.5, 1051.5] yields 0.83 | 11.2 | 9.3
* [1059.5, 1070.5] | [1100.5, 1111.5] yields 1.01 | 9.6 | 9.7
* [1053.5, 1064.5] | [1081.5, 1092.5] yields 1.06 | 9.5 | 10.1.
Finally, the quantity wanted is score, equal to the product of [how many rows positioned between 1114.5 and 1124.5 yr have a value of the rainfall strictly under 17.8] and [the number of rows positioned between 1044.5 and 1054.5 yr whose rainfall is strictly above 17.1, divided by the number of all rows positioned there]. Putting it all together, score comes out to 0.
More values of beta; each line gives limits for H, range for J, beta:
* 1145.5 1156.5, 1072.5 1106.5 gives 1.08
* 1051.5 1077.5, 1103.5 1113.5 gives 0.99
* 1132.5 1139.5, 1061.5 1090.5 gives 0.83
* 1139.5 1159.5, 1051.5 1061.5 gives 0.97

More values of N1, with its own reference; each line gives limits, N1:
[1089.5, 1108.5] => 1108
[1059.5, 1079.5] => 1078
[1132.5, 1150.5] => 1150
